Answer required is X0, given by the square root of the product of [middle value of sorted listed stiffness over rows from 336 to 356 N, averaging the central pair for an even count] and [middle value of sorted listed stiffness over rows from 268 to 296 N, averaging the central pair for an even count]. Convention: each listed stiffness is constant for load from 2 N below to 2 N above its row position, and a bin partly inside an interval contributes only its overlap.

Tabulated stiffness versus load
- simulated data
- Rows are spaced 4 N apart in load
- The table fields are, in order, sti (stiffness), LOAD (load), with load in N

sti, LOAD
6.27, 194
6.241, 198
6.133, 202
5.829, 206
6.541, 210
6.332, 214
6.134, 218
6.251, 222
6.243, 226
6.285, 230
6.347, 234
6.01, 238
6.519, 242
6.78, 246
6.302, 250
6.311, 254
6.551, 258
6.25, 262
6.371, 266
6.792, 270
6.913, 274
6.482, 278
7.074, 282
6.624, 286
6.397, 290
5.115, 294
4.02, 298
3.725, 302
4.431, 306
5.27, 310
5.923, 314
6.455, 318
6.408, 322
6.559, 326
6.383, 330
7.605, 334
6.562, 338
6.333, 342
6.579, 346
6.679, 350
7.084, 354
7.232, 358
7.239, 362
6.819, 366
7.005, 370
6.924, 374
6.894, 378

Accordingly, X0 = 6.6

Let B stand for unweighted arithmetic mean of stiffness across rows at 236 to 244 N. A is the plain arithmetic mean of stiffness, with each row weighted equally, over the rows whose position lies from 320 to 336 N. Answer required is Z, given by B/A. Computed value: 0.93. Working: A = 6.74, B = 6.26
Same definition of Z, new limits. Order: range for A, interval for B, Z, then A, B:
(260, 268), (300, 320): 0.82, 6.31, 5.16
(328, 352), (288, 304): 0.72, 6.69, 4.81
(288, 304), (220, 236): 1.30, 4.81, 6.28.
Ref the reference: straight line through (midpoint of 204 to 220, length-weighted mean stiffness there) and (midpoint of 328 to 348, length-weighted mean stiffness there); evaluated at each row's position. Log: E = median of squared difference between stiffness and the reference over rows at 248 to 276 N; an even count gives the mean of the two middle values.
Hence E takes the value 0.02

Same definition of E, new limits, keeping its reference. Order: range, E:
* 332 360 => 0.11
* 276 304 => 0.36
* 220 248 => 0.00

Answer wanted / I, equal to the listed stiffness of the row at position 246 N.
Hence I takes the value 6.78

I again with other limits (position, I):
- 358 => 7.232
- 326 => 6.559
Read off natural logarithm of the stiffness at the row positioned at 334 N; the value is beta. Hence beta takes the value 2.03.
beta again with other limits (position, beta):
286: 1.89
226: 1.83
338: 1.88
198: 1.83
